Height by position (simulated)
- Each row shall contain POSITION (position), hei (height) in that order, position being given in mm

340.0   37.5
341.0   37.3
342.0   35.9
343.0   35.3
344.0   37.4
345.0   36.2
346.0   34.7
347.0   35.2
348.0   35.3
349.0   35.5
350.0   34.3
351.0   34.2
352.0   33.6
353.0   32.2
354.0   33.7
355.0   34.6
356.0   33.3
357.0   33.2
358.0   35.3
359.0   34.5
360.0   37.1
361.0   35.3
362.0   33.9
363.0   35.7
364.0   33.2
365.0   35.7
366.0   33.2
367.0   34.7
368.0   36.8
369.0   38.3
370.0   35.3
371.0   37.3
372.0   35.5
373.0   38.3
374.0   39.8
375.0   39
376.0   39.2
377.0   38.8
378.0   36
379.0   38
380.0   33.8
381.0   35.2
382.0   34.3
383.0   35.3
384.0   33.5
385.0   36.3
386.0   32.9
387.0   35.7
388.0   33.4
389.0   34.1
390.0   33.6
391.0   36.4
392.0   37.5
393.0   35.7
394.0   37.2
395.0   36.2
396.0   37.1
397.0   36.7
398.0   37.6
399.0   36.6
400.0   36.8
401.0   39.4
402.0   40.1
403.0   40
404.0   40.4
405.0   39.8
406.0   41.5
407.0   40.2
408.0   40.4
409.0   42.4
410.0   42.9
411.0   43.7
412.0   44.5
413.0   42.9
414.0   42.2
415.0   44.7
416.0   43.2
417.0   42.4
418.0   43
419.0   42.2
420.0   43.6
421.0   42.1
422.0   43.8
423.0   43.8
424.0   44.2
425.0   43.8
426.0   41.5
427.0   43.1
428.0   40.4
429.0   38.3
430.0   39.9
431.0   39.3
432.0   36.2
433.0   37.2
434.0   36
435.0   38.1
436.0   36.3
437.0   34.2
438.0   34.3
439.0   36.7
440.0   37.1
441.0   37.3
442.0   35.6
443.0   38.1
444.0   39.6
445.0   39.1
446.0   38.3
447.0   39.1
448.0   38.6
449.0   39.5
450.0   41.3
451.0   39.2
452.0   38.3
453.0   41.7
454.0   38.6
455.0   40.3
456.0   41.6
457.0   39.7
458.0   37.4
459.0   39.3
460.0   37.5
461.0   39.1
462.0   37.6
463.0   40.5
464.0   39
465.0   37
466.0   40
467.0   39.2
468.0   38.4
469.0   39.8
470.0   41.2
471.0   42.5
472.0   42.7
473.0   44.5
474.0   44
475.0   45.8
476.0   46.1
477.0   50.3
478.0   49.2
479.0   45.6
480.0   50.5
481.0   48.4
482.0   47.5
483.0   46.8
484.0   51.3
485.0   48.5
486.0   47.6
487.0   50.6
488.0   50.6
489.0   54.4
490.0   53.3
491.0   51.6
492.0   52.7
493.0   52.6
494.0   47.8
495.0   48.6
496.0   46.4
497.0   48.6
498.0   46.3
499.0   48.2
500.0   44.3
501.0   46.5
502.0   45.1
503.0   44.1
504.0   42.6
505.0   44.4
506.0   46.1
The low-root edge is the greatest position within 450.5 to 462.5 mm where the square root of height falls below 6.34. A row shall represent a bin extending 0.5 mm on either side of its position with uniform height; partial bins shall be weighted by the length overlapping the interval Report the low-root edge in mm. 462.0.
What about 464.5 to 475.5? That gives 469.0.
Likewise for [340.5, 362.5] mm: 362.0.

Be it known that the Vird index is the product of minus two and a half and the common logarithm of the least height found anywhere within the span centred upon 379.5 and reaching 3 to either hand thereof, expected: -3.82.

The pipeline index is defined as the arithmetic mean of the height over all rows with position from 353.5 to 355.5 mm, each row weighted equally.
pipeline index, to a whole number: 34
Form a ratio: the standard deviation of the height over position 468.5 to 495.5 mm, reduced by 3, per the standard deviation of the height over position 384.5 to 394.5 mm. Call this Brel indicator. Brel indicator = 0.5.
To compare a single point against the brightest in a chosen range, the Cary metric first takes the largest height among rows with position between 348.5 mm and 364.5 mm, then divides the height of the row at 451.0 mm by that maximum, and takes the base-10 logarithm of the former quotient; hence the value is 0.02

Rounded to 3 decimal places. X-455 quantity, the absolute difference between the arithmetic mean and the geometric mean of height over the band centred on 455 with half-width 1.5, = 0.019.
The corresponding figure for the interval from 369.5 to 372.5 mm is 0.011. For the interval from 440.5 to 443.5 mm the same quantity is 0.015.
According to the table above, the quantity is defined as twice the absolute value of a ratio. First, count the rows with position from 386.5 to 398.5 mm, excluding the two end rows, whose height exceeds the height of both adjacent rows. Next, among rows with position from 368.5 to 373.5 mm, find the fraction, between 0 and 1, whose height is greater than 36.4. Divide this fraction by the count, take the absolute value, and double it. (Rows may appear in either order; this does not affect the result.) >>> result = 0.30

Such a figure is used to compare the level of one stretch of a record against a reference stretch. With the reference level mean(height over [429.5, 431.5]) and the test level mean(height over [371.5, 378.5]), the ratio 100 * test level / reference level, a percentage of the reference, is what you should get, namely 96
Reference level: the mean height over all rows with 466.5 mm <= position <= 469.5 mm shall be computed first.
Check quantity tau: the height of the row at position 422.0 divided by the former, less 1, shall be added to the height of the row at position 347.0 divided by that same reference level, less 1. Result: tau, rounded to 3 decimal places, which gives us 0.019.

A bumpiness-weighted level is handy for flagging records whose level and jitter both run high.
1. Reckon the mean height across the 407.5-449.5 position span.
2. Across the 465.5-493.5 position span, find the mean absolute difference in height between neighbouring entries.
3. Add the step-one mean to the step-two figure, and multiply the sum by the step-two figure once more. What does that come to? 73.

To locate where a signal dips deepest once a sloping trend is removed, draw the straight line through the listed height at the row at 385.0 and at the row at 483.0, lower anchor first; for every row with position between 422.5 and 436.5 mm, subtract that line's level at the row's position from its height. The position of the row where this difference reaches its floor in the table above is 434.0 mm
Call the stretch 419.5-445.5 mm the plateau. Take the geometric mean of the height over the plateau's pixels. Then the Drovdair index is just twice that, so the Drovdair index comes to 78.2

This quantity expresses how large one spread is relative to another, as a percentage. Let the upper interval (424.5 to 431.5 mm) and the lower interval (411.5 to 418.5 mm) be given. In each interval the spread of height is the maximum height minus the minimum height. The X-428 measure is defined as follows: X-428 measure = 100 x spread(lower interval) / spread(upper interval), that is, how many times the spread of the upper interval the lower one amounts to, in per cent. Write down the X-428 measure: 45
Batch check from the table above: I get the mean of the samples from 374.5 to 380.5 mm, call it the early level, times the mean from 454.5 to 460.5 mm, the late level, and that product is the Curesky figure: 1472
